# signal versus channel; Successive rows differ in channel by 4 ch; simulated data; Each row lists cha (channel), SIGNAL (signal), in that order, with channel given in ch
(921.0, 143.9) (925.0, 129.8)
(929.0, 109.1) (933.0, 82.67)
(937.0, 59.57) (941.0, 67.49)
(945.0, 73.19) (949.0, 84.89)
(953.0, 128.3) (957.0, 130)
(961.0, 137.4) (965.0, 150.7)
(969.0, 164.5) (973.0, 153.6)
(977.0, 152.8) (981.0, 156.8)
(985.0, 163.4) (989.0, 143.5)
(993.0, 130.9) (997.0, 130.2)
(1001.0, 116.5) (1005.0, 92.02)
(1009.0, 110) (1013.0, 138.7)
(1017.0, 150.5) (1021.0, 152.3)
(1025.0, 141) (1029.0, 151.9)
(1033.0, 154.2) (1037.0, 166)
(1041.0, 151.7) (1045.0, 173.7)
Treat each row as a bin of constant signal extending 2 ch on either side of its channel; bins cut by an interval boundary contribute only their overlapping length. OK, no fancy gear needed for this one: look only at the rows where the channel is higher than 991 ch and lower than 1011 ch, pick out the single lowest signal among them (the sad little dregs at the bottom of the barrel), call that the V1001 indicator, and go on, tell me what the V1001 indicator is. 92.02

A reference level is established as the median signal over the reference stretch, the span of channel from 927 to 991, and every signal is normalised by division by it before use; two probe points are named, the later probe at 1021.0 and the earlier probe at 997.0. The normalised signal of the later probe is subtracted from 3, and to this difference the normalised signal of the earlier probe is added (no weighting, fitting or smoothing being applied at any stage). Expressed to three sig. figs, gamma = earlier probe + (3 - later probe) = 2.83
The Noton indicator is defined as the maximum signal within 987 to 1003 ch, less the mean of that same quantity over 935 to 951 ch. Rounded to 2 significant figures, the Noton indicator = 72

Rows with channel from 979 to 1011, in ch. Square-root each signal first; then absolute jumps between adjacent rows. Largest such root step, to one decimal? 1.2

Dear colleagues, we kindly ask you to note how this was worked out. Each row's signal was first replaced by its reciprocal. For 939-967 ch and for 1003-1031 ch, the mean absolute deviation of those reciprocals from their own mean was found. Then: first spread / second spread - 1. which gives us 1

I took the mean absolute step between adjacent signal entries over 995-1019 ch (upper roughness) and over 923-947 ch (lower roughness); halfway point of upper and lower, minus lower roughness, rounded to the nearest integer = 1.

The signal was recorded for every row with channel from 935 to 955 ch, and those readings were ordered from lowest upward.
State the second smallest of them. 67.49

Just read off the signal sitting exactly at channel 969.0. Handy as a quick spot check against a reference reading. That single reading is 164.5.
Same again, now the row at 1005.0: 92.02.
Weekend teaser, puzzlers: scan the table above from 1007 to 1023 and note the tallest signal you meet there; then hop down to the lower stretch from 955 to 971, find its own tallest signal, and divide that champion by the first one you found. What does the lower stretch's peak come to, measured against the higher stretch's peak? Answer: 1.08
